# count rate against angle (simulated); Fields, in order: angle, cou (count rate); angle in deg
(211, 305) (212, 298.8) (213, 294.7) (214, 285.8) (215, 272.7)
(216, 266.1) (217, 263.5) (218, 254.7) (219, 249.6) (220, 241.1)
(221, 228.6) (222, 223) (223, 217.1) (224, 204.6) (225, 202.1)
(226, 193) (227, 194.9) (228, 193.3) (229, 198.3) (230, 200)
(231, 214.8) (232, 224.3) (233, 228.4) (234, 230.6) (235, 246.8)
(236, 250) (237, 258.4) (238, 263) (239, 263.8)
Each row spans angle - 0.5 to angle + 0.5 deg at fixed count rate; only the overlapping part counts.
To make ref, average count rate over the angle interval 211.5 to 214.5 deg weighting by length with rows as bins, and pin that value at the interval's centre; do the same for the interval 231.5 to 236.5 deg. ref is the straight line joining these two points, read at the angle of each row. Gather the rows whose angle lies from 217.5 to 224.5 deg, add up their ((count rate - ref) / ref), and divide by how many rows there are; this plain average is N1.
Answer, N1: -0.15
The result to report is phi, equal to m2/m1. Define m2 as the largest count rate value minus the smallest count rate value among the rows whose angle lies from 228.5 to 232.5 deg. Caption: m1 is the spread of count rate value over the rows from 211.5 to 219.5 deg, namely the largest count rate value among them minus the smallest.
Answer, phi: 0.5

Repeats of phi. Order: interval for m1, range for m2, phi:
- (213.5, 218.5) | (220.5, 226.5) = 1.1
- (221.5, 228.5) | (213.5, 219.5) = 1.2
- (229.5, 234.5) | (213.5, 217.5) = 0.7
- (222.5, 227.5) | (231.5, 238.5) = 1.6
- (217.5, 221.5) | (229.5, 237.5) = 2.2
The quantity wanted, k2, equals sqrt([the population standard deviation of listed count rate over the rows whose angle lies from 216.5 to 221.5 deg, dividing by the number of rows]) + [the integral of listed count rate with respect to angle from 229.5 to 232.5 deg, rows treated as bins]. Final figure 643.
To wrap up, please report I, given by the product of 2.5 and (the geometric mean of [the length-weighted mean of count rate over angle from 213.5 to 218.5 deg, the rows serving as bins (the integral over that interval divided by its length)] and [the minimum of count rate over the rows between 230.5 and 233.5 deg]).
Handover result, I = 600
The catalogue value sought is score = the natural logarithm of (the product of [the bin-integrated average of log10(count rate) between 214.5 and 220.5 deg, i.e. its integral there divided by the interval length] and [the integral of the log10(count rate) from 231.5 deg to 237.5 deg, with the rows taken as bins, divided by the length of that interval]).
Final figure 1.75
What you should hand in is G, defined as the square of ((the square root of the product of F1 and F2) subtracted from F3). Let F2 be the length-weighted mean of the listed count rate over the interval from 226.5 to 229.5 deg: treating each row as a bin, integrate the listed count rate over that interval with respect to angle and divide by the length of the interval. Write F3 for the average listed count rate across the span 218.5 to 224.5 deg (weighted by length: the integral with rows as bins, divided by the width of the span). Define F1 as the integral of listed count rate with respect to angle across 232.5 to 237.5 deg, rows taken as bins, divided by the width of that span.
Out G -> 89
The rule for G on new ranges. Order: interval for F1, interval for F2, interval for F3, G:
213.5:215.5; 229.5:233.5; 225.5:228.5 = 2742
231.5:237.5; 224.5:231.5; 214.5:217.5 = 2376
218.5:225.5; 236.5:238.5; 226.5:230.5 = 2014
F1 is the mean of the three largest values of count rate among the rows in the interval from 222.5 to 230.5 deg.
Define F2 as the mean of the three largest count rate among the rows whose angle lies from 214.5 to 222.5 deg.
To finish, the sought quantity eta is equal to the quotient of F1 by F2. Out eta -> 0.78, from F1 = 208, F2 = 267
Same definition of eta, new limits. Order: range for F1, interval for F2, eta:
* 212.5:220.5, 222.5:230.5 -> 1.37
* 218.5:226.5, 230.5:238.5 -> 0.93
